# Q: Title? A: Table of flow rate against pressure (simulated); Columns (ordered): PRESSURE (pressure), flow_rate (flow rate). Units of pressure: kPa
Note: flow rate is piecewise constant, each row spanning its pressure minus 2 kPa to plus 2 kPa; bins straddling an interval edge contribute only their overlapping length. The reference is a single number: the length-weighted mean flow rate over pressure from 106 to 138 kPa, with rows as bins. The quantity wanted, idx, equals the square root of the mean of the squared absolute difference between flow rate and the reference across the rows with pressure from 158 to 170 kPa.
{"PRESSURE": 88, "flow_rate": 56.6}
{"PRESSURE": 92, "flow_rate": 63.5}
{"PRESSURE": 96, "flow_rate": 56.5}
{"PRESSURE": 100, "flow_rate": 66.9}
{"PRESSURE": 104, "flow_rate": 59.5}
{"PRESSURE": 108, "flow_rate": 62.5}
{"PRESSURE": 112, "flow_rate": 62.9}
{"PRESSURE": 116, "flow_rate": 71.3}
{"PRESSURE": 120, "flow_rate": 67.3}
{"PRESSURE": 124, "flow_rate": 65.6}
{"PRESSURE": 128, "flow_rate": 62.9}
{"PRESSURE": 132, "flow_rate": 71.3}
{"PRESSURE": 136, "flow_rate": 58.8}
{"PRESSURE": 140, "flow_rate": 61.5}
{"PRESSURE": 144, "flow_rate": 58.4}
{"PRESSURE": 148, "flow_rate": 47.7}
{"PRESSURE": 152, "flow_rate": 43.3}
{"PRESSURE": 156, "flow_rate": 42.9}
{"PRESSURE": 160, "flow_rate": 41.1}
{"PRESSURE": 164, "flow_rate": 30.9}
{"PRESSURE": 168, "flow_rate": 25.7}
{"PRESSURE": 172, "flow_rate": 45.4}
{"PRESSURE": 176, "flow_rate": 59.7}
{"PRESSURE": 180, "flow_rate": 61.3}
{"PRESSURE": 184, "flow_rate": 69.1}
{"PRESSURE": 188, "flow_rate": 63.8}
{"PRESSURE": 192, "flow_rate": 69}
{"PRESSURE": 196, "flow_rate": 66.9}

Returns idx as 33.4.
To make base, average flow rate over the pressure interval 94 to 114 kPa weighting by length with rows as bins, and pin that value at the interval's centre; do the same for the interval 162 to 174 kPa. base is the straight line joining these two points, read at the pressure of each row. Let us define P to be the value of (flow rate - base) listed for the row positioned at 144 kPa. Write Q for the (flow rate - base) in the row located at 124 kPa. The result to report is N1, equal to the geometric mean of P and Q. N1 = 13.3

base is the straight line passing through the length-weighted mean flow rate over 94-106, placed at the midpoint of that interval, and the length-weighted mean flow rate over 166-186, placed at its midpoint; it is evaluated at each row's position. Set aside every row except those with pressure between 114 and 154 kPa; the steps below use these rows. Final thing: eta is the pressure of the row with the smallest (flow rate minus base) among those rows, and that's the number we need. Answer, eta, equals 152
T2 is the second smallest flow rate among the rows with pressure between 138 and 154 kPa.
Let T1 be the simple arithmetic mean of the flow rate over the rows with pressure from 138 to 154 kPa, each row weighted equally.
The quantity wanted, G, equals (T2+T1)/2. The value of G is 50.2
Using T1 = 53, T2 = 47.7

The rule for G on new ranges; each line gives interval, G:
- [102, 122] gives 63.6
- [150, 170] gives 33.8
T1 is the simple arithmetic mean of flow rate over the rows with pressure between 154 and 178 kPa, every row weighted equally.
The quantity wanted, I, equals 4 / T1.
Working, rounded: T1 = 41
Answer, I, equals 0.0977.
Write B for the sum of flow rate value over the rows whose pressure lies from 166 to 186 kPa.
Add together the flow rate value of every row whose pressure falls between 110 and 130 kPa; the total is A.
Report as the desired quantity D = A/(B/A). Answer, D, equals 417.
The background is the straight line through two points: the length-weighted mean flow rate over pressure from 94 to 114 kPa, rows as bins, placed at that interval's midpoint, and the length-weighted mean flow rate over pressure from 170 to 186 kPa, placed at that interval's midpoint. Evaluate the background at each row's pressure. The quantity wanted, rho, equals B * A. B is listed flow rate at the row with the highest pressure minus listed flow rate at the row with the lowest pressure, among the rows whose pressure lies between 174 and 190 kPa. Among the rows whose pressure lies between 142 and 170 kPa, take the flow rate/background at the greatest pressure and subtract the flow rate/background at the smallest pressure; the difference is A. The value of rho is -2.2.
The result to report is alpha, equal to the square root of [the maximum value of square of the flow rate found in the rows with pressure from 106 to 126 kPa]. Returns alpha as 71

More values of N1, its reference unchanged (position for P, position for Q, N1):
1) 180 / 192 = 38.4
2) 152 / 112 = 3.3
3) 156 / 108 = 3.1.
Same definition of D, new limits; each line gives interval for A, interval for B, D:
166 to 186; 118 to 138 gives 209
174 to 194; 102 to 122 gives 322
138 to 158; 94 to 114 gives 209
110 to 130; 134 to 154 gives 404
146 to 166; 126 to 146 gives 135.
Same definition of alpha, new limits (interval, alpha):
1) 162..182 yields 61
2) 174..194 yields 69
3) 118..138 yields 71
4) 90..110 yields 67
